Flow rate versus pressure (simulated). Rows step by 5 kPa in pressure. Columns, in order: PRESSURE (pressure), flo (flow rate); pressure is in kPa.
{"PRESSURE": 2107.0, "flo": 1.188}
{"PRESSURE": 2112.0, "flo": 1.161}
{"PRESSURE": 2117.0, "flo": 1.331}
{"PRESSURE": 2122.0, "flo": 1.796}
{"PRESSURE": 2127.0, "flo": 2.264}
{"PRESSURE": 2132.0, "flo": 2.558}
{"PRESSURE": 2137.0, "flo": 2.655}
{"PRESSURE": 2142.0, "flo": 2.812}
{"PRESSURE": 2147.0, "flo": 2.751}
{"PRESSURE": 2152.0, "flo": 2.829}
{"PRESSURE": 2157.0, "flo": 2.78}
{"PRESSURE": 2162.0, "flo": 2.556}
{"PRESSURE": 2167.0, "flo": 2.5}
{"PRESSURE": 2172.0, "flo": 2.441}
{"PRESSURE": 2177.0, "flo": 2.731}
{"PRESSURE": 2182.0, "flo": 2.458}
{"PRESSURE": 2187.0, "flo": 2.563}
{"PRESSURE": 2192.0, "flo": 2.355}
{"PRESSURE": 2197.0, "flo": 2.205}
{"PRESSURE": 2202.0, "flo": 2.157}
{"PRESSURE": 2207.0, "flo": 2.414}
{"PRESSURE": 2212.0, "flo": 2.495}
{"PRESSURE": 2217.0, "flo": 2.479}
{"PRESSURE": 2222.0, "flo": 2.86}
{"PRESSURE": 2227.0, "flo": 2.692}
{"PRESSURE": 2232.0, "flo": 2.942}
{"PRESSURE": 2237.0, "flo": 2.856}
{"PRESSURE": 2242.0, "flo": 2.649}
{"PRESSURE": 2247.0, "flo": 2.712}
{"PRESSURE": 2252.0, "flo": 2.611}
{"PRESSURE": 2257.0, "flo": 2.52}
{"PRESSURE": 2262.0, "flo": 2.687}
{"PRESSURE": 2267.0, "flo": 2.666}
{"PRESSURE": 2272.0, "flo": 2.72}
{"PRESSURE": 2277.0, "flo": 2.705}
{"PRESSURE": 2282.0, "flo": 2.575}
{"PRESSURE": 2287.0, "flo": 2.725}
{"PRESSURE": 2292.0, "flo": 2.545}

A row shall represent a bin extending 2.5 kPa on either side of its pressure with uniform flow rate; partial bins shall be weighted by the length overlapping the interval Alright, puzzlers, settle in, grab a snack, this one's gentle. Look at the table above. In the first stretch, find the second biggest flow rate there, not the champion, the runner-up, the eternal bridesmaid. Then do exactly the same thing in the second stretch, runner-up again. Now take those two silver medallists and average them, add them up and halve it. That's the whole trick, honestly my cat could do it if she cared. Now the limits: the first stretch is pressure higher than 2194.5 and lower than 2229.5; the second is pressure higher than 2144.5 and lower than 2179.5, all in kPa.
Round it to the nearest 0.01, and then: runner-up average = 2.74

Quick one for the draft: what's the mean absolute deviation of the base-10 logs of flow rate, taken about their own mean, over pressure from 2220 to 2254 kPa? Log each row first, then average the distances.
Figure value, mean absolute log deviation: 0.017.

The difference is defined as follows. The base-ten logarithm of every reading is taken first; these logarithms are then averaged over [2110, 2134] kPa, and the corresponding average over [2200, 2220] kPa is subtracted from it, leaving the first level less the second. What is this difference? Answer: -0.14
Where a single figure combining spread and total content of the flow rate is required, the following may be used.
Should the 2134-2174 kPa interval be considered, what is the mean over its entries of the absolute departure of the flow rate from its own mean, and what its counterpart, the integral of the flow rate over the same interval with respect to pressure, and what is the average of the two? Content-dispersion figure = 53.4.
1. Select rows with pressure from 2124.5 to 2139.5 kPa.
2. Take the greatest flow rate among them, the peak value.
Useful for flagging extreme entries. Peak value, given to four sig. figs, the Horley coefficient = 2.655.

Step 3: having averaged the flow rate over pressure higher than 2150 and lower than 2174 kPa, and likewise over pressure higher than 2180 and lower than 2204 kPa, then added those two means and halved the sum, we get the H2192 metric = 2.48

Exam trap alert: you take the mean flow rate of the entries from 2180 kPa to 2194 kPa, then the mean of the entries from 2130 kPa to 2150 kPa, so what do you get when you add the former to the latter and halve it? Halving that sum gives 2.58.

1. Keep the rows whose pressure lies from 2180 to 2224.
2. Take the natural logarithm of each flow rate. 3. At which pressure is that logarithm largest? 2222.0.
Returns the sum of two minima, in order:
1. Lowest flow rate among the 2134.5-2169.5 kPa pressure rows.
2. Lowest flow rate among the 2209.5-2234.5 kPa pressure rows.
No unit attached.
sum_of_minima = 5.0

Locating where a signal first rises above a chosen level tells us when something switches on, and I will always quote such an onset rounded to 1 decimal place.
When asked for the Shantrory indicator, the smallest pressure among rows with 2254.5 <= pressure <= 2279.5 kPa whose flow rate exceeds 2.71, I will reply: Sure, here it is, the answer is 2272.0 kPa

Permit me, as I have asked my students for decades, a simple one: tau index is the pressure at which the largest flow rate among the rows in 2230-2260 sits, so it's 2232.0 kPa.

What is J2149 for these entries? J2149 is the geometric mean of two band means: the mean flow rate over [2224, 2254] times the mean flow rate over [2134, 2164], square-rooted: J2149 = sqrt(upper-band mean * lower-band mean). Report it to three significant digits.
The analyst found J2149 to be 2.74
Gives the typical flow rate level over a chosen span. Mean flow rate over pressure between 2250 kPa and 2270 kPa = 2.62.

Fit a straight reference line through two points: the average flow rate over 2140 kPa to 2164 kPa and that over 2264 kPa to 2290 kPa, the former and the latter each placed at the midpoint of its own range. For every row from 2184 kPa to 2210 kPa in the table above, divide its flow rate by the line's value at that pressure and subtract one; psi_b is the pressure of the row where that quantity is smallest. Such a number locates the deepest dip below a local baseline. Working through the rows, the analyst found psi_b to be 2202.0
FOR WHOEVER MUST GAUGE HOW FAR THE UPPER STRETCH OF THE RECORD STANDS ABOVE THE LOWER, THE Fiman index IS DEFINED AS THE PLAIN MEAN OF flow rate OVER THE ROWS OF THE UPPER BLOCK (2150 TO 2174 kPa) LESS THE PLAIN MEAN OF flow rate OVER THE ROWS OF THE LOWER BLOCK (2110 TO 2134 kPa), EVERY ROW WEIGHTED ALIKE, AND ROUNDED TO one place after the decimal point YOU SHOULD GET 0.8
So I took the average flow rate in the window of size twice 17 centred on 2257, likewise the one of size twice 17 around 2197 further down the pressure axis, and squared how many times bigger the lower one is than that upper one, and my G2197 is 0.80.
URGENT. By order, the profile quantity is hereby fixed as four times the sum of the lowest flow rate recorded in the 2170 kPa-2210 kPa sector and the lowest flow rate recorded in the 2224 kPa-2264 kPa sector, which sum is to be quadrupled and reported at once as 18.7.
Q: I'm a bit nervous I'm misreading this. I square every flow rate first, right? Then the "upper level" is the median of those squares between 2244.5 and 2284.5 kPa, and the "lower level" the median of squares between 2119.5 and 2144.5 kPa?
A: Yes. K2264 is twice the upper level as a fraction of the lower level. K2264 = 2.19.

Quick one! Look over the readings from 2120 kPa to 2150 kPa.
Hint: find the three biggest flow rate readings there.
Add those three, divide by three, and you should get 2.74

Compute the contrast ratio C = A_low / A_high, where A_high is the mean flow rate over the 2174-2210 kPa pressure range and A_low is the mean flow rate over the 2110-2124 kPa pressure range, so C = 0.59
